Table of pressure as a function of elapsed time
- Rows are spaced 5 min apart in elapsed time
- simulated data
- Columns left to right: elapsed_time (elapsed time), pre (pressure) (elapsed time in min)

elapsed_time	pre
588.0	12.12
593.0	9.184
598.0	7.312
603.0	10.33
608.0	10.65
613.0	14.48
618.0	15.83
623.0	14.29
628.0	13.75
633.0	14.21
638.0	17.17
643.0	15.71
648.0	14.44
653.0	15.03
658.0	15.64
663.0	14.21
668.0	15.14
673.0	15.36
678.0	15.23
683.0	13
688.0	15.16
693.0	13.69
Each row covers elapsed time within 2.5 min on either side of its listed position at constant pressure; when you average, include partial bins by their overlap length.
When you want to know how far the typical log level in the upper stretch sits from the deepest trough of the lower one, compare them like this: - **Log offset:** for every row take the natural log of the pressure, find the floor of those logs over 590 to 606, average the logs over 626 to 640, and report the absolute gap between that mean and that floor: 0.7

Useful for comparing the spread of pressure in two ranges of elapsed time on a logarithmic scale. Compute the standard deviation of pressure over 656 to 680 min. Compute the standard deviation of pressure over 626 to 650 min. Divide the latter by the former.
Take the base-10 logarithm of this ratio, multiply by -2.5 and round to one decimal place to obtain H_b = -1.0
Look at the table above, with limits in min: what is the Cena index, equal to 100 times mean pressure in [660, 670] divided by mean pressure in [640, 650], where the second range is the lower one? 97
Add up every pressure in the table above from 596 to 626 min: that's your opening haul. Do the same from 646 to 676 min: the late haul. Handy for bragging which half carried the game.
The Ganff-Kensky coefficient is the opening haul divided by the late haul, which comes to 0.8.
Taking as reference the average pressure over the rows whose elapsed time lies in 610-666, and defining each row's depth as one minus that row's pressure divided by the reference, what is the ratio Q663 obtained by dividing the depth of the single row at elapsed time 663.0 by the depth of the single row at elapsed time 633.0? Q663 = 1.0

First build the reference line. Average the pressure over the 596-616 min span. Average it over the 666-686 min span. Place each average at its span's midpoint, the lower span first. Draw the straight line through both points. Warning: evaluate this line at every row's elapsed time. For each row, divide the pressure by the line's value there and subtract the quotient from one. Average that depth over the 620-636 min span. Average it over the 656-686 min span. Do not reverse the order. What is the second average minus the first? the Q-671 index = 0.15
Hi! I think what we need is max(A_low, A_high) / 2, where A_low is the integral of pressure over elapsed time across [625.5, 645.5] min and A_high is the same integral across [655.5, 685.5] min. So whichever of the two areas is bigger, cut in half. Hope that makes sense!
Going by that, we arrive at 221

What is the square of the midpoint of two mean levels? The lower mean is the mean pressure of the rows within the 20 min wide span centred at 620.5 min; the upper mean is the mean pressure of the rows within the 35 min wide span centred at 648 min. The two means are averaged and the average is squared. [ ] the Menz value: 222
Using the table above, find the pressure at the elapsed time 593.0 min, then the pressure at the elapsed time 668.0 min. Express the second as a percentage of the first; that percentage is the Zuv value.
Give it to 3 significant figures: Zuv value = 165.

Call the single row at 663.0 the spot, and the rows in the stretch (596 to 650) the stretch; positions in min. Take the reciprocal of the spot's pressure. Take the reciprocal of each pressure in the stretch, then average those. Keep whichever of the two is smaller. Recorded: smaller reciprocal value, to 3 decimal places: 0.070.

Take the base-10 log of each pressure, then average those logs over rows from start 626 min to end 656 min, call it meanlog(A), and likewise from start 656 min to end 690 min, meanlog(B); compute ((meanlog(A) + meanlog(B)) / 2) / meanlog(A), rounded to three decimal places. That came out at 0.997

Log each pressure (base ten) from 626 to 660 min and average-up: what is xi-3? 1.179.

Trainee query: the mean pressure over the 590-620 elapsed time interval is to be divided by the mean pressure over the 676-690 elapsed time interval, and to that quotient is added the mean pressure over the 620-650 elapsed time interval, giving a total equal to 15.7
